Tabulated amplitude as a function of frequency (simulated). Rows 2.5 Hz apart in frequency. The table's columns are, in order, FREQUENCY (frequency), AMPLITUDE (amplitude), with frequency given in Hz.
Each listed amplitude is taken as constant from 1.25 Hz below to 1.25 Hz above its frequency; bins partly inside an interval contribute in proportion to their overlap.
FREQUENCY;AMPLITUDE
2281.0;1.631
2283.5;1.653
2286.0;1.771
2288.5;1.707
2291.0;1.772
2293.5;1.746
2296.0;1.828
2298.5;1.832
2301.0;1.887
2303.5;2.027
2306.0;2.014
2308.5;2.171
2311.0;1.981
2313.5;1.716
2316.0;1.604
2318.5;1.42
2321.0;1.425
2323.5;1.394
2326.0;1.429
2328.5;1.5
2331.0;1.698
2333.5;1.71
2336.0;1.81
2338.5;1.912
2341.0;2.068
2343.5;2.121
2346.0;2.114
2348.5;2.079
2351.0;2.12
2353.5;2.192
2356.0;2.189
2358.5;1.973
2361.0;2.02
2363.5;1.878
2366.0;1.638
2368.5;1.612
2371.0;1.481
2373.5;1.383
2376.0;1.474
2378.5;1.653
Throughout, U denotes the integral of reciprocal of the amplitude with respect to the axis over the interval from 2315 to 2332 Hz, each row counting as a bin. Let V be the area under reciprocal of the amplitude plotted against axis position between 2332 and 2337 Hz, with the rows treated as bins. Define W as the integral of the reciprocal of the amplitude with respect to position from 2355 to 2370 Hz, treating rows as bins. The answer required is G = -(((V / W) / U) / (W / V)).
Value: -0.01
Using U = 11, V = 3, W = 8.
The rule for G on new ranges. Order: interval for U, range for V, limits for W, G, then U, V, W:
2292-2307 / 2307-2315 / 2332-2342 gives -0.07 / 8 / 4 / 5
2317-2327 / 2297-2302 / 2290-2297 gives -0.07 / 7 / 3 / 4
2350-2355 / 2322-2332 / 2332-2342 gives -0.67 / 2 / 7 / 5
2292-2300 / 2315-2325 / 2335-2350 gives -0.19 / 4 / 7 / 7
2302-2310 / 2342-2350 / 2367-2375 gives -0.13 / 4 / 4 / 5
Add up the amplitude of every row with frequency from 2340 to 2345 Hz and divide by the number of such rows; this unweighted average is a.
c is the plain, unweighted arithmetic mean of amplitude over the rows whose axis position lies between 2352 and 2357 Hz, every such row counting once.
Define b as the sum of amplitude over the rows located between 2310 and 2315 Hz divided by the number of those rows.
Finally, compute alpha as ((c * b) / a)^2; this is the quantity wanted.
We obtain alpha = 3.74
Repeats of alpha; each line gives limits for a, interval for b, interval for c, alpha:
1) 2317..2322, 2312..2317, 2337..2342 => 5.39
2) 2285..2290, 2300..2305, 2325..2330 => 2.72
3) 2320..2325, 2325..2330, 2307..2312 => 4.65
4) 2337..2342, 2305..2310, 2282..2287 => 3.24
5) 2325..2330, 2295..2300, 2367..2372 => 3.73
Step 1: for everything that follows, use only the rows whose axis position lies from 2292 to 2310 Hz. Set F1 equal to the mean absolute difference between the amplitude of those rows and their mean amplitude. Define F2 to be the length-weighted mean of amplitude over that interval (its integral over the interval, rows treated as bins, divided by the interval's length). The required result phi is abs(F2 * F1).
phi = 0.23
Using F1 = 0.12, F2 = 1.93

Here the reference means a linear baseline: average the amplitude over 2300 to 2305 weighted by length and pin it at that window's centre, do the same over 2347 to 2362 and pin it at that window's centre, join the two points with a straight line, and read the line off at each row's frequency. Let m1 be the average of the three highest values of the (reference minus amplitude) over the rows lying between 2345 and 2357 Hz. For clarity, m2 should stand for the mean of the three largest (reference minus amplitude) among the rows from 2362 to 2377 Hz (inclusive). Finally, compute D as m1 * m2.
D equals -0.02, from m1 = 0.0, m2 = 0.7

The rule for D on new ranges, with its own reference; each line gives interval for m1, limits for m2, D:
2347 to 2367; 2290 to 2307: 0.05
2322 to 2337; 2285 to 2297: 0.11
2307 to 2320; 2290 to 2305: 0.07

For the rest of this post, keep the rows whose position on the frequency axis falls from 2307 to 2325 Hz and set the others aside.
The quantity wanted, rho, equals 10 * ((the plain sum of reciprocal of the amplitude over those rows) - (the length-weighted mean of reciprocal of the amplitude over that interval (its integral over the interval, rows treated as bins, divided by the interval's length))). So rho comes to 37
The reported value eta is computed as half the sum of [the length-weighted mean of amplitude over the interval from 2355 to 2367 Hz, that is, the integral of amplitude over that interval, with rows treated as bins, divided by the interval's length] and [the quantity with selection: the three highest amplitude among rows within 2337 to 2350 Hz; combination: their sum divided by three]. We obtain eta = 2.02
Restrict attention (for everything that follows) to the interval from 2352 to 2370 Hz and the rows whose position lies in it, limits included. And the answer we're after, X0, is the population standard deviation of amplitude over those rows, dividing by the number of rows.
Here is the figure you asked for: 0.22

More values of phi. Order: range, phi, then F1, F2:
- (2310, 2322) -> 0.29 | 0.18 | 1.63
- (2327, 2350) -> 0.35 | 0.19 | 1.89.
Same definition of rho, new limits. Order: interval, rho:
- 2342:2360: 28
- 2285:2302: 34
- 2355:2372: 33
